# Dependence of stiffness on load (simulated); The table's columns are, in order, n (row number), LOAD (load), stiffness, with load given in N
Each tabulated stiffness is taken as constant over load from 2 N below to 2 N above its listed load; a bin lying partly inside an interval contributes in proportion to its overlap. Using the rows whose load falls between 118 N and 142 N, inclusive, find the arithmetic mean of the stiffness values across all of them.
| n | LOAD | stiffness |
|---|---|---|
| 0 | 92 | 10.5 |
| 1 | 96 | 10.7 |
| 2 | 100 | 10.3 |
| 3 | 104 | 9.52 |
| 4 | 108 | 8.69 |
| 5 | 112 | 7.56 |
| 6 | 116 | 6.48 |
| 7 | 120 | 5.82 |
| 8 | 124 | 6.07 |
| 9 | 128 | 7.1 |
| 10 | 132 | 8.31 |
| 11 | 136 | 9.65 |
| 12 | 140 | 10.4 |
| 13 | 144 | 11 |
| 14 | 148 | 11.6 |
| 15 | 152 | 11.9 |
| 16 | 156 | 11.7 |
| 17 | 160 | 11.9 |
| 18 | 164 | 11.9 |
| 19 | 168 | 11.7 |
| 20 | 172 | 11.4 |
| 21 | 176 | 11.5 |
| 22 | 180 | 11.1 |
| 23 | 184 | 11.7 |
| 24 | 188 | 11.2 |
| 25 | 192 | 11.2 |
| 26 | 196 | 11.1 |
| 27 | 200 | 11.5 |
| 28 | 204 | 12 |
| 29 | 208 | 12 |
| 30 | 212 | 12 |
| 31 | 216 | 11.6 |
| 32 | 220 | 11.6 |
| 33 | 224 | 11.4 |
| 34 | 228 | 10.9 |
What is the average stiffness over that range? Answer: 7.9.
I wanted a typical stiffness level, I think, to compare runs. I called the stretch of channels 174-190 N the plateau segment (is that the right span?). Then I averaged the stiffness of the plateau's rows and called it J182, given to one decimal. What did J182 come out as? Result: 11.4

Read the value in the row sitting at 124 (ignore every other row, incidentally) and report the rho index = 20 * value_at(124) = 121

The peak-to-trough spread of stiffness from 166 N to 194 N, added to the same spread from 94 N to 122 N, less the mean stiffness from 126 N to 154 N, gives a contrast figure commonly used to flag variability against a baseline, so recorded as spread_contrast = -4.51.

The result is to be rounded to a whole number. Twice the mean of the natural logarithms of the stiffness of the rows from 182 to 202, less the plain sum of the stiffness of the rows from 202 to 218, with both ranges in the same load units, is -43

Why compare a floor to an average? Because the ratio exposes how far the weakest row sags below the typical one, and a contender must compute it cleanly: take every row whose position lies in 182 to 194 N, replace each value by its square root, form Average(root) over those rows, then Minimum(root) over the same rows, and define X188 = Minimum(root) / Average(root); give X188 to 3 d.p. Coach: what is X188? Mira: 0.993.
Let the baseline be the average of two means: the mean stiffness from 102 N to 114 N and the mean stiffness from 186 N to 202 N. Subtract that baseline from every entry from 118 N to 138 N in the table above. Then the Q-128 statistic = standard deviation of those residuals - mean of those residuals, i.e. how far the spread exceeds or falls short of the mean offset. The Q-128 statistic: 4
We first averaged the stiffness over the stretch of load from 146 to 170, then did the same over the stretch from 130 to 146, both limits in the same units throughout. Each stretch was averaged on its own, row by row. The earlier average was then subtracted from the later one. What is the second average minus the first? -1.9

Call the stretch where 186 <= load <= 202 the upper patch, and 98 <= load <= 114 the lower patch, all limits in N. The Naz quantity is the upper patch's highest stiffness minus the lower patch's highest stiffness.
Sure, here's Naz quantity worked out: 1.2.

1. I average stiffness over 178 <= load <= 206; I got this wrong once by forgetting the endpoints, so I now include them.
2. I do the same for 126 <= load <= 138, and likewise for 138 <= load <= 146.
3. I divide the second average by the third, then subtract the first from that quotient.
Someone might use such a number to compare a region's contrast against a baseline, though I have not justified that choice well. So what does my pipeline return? -10.6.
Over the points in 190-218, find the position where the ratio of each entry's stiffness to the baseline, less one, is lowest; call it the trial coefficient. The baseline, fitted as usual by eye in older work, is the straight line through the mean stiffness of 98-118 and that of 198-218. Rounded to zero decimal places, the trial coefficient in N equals 216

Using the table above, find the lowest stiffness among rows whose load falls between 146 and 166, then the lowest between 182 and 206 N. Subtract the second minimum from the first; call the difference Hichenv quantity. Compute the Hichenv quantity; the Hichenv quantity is 0.50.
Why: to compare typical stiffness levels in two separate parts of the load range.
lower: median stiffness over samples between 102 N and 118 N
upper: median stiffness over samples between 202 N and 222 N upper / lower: 1.48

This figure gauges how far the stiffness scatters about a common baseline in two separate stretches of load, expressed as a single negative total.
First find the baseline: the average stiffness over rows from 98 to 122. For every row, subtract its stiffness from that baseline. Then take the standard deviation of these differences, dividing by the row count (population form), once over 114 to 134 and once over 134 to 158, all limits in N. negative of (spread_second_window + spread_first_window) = -1.7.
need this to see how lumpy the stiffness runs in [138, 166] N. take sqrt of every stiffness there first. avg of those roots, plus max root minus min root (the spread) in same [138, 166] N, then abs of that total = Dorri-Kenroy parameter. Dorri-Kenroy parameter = 3.61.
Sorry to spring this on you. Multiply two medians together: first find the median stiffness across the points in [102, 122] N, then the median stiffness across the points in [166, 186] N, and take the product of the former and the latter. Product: 87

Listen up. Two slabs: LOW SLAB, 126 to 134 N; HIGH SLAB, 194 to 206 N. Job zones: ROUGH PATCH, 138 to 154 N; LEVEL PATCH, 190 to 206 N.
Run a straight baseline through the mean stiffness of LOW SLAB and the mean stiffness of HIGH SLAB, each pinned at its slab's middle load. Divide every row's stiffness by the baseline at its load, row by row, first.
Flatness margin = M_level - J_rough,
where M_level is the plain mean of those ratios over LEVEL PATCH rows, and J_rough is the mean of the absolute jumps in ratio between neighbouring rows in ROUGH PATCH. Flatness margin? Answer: 0.98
